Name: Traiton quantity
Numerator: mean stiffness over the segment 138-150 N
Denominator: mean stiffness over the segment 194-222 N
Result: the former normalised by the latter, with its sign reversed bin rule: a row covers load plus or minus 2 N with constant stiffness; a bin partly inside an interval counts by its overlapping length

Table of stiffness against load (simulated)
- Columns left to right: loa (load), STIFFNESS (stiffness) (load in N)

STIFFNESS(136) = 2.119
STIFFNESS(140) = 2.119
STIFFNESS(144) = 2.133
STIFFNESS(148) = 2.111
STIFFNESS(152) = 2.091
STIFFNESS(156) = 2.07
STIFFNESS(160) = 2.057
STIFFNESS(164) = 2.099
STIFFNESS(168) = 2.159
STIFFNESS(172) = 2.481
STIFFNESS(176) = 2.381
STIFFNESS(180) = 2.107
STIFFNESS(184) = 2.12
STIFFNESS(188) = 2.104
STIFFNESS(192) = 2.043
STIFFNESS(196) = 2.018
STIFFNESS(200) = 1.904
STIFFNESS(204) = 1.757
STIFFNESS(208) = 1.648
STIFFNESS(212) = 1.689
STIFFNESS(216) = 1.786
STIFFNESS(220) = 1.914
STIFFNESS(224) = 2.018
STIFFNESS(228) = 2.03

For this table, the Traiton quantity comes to -1.17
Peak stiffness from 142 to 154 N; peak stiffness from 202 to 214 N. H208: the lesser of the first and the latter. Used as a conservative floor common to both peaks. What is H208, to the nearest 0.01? 1.76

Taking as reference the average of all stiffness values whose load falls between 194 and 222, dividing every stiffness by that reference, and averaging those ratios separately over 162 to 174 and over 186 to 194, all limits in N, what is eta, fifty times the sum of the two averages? 119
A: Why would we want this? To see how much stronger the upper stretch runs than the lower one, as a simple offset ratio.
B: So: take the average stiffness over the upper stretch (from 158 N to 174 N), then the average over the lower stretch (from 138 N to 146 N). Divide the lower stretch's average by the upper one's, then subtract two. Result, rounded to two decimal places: -1.03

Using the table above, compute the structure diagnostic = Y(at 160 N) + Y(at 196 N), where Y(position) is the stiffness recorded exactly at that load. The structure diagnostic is 4.1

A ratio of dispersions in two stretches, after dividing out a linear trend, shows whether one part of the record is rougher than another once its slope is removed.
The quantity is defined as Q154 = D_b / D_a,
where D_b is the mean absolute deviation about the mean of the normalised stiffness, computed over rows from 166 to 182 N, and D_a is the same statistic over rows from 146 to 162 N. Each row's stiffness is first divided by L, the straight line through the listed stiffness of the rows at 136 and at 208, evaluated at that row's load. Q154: 18.7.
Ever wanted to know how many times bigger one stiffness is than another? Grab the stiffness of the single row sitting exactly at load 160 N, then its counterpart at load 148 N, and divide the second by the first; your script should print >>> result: 1.03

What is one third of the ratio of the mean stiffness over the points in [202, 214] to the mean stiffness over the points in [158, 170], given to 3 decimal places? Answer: 0.269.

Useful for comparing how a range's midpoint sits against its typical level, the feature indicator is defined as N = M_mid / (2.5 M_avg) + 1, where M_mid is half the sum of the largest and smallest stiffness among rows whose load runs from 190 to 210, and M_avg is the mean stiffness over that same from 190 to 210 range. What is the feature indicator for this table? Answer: 1.39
